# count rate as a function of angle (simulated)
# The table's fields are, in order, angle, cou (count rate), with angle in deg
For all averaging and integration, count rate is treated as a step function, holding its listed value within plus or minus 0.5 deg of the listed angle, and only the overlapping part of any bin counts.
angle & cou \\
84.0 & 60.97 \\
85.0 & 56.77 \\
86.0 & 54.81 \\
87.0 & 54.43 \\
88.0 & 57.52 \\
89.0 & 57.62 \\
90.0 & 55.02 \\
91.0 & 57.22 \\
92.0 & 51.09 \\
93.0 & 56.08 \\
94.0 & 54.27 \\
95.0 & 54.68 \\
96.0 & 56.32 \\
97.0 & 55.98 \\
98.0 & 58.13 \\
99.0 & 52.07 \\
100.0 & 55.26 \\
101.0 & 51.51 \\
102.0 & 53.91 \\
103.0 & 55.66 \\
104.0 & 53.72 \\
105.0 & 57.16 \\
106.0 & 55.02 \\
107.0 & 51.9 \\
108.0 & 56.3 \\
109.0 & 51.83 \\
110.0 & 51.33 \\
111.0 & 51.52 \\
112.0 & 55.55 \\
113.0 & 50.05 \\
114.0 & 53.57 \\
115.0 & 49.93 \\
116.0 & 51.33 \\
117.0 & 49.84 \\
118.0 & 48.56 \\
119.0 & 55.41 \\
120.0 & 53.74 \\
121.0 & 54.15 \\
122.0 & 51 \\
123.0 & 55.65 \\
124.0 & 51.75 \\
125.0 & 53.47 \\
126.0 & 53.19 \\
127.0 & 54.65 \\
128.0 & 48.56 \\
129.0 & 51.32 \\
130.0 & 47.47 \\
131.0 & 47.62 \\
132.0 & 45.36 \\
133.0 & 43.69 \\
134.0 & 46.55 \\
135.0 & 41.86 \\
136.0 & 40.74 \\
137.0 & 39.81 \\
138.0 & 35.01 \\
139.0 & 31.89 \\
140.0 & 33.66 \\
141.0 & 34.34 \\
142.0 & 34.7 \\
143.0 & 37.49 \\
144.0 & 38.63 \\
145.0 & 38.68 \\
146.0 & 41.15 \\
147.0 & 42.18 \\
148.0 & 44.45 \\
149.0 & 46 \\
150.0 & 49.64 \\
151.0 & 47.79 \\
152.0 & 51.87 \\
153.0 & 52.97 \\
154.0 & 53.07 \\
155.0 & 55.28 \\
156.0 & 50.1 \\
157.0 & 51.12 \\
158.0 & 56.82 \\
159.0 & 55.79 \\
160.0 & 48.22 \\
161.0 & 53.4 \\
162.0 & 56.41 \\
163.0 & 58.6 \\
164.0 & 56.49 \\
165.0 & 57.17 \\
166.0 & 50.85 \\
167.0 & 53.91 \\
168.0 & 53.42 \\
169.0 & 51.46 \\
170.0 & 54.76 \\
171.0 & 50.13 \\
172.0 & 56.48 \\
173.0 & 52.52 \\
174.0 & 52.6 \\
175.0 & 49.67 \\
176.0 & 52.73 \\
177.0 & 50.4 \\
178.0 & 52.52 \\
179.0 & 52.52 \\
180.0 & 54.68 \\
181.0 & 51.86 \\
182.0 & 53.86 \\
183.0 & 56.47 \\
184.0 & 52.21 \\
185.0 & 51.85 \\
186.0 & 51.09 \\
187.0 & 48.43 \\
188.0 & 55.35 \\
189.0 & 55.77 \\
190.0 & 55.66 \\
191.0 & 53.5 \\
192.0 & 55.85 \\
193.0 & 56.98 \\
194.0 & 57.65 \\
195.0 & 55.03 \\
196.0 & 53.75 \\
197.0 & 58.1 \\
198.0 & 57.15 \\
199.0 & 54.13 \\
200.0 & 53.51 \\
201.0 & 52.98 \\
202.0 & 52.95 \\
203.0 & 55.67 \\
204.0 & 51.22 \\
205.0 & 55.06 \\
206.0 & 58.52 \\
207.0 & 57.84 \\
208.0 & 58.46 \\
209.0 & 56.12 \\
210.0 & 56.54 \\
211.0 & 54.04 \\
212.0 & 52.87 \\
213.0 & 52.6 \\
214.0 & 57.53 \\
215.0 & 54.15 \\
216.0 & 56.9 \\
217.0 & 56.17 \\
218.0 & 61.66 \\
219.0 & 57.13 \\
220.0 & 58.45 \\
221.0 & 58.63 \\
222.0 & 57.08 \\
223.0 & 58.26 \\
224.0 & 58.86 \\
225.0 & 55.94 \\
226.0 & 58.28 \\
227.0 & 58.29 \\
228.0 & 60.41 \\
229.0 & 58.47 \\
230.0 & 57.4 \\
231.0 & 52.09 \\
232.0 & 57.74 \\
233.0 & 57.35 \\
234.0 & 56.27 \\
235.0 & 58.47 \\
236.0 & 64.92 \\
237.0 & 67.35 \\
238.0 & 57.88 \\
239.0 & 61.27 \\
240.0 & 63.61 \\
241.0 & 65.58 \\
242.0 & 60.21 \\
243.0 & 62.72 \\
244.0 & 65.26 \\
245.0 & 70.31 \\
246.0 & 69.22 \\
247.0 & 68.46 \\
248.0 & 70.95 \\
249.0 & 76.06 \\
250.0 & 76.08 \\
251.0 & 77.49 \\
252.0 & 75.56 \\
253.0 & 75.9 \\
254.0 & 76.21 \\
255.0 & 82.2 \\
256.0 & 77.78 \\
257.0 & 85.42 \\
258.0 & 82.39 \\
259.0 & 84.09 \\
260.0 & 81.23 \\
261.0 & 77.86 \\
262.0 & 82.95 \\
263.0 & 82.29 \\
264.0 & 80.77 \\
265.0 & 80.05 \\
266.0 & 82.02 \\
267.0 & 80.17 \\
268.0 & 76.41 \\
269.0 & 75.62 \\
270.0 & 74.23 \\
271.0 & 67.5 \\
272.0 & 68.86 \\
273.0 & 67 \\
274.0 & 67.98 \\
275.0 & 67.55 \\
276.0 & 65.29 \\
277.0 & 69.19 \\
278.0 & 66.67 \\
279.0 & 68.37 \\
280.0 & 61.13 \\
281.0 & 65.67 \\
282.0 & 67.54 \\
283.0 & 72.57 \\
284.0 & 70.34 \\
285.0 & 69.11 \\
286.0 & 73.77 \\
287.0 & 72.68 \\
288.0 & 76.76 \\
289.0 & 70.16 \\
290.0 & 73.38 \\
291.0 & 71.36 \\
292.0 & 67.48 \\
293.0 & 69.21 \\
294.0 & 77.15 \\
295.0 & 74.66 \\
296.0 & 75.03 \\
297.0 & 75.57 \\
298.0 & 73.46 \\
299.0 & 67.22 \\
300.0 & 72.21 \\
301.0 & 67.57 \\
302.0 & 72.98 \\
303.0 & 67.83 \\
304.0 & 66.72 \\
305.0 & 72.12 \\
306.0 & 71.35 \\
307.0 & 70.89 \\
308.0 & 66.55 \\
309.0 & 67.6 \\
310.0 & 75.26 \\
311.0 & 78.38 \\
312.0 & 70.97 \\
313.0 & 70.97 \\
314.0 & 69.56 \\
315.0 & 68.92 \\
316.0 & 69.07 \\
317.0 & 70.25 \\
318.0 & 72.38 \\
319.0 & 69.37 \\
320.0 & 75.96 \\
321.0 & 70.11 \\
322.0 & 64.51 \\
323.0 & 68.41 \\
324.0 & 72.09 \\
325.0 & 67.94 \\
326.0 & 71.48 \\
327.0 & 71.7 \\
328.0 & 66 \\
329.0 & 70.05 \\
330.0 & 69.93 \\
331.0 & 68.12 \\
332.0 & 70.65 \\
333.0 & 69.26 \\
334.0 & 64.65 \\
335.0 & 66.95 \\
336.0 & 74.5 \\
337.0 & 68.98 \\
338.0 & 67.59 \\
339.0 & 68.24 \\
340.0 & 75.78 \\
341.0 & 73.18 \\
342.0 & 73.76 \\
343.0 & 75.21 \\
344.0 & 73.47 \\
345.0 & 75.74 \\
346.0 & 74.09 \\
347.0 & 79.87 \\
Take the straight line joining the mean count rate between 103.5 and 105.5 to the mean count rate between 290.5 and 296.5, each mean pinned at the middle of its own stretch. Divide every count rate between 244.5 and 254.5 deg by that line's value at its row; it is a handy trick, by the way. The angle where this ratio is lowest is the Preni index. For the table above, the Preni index 247.0 deg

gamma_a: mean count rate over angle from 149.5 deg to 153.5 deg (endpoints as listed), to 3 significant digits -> 50.6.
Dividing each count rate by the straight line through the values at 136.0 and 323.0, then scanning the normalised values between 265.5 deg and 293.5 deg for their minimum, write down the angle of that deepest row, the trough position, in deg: 280.0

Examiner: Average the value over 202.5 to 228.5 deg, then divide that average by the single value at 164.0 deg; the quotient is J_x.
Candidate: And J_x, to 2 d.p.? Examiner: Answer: 1.01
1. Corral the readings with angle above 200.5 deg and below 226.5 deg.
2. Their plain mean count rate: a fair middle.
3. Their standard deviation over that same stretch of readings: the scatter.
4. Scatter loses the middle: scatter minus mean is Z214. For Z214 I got -54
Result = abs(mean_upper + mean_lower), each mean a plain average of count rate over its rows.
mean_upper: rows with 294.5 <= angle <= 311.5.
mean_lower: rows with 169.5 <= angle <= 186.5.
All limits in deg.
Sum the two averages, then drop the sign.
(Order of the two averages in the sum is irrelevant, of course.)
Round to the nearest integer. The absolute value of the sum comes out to 124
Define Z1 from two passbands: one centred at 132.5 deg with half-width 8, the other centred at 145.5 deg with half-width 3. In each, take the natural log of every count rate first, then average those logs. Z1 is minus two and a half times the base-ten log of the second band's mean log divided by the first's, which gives 0.03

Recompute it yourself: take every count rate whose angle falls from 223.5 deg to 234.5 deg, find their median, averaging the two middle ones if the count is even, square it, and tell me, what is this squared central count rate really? 3334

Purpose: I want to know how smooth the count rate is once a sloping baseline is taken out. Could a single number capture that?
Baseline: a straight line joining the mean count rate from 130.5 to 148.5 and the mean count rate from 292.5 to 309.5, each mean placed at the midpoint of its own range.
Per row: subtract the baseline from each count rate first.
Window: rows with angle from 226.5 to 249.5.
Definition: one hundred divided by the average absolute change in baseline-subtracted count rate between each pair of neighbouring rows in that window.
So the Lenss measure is 31.4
